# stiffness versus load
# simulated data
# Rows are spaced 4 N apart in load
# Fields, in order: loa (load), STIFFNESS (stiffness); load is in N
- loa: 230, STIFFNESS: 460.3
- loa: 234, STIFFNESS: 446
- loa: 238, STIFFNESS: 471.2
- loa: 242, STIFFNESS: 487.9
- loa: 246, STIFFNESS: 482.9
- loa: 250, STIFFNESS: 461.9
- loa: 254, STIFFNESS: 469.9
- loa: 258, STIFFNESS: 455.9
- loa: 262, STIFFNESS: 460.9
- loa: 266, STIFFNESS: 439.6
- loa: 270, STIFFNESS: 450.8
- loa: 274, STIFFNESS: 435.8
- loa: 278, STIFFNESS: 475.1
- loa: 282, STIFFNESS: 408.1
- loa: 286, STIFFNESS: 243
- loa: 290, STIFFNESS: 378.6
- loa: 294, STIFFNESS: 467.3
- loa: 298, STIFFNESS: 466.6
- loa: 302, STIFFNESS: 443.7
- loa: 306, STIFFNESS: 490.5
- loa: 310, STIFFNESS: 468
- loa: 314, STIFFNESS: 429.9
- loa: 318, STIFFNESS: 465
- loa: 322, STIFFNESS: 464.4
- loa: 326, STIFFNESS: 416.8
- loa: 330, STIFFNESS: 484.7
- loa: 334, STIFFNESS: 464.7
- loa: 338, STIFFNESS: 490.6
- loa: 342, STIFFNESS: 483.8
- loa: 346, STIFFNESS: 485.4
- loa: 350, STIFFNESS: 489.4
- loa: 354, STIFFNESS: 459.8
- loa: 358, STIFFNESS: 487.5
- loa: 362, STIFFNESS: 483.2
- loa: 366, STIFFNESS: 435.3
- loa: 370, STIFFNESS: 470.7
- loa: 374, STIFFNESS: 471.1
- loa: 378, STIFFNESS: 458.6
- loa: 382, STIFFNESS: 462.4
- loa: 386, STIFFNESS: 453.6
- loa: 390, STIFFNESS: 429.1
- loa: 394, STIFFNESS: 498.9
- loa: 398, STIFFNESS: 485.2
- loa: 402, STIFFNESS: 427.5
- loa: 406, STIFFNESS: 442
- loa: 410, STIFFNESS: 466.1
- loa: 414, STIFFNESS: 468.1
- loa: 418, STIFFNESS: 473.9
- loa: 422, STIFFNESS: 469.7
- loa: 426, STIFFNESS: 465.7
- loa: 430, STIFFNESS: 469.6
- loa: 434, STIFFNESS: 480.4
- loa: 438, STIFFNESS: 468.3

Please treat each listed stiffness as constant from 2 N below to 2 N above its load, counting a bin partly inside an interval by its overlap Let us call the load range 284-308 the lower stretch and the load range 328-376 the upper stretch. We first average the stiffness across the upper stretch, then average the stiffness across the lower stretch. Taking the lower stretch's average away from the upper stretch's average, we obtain 61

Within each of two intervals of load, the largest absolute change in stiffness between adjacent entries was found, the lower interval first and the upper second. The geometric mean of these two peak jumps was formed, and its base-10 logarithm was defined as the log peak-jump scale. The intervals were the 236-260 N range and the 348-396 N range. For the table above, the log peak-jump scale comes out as 1.58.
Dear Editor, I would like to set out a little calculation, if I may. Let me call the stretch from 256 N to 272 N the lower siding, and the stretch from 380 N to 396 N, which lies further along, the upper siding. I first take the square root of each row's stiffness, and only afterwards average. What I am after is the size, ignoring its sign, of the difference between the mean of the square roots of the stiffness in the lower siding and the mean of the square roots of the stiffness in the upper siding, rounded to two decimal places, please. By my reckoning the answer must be 0.21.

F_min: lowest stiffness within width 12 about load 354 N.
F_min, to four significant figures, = 459.8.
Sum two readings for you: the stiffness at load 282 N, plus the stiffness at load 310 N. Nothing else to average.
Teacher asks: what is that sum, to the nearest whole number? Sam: 876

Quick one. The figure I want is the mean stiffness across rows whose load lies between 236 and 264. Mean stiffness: 470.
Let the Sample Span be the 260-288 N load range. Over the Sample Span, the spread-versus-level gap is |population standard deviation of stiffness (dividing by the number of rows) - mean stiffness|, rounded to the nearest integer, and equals 343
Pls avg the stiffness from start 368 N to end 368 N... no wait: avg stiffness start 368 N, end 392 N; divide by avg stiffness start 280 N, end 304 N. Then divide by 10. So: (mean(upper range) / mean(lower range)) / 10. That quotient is 0.114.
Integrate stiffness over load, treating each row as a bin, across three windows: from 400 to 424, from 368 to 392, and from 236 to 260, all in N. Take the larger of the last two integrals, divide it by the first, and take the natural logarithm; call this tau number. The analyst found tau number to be 0.030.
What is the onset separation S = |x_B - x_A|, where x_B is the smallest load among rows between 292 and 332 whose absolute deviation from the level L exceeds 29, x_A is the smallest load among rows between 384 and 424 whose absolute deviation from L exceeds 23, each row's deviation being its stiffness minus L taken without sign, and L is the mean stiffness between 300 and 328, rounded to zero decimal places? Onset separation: 84 N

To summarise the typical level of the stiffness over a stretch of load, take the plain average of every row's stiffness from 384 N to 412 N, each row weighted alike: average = 457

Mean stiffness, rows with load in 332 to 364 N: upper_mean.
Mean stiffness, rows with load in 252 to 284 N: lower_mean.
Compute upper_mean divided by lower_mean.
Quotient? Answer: 1.07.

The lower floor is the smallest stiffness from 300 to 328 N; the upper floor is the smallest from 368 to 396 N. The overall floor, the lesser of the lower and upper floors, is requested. 417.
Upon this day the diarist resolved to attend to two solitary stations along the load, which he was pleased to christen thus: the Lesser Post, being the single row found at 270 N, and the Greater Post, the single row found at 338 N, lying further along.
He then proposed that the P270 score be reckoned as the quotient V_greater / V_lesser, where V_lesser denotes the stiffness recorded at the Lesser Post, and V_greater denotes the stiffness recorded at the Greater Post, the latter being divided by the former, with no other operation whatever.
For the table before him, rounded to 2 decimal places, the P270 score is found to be 1.09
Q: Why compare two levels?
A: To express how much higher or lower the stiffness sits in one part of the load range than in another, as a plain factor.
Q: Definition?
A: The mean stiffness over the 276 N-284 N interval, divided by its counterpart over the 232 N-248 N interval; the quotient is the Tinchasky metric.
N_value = 0.94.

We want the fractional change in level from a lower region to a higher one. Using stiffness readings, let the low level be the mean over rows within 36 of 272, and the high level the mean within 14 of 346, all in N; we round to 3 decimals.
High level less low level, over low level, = 0.082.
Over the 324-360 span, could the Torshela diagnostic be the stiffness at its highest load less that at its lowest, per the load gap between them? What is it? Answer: 2.2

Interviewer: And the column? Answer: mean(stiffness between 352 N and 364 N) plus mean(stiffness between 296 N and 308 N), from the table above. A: 944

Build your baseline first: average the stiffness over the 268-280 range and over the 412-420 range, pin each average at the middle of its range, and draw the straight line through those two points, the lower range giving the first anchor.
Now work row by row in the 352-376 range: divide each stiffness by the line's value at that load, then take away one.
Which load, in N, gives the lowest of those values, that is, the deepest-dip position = 366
